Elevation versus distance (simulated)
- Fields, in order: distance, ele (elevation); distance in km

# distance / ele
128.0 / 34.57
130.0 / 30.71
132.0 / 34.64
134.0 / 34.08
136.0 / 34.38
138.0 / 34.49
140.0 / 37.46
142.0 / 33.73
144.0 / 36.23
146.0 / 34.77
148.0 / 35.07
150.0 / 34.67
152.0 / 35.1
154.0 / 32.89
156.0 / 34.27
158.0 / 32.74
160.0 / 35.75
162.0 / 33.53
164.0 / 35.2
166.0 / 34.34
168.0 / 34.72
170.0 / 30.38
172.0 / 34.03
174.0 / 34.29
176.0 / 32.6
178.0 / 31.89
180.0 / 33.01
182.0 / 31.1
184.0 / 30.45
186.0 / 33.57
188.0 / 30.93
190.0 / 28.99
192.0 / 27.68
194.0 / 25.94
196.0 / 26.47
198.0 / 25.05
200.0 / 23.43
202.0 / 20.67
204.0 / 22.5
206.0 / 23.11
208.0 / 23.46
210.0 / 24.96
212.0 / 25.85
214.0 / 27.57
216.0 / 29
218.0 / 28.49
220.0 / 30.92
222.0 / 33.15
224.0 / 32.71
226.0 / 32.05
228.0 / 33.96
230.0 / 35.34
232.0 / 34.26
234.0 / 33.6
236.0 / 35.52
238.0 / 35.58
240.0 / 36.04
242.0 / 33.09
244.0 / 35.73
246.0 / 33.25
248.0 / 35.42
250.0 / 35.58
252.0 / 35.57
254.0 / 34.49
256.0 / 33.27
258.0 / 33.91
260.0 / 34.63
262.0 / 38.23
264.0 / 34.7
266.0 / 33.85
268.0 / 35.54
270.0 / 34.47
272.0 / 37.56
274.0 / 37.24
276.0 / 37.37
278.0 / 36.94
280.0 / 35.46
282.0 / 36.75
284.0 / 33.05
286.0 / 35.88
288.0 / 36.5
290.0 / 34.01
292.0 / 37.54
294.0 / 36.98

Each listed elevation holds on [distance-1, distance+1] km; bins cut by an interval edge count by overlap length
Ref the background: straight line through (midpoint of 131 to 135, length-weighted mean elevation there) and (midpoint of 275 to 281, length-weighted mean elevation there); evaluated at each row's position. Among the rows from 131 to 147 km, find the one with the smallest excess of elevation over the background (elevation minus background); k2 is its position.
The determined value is 142.0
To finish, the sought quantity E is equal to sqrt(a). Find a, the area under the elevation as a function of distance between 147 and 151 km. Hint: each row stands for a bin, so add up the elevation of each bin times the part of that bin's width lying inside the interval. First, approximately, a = 139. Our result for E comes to 12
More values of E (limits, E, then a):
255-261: 14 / 204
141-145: 12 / 140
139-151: 21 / 424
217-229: 20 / 383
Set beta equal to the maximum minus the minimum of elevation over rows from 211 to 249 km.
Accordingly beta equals 10.2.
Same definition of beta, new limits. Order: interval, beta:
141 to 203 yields 15.6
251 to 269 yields 5.0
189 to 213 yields 8.3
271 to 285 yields 4.5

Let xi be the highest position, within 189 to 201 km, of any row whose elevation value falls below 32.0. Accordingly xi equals 200.0 km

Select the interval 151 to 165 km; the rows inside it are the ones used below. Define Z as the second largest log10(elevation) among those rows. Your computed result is 1.55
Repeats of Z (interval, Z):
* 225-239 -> 1.55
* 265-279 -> 1.57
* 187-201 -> 1.46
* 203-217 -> 1.44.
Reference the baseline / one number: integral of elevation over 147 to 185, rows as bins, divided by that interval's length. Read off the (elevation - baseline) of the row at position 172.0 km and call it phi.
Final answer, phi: 0.6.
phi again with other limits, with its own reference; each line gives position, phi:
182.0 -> -2.4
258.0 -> 0.4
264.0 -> 1.2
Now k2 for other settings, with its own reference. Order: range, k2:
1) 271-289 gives 284.0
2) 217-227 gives 218.0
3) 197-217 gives 202.0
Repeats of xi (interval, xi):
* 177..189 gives 188.0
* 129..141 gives 130.0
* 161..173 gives 170.0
